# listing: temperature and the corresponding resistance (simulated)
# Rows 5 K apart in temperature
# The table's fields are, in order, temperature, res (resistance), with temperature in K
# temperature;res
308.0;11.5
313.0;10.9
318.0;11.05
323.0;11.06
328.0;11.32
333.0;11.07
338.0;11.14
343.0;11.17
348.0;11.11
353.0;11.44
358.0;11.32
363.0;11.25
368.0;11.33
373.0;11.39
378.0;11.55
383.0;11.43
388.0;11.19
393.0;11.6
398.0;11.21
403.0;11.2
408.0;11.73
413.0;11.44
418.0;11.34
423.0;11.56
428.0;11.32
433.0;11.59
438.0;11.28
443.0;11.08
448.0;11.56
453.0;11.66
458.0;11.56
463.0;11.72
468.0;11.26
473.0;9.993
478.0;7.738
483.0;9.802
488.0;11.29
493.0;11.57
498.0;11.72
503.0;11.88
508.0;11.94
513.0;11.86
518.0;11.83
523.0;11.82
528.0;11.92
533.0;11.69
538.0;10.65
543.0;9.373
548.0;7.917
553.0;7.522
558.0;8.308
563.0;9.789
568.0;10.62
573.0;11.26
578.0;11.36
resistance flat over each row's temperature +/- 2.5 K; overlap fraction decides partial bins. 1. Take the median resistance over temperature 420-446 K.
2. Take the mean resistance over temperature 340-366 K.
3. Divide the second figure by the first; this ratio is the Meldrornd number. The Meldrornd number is 0.99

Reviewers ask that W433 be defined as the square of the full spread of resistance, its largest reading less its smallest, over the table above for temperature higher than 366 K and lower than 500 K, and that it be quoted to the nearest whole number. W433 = 16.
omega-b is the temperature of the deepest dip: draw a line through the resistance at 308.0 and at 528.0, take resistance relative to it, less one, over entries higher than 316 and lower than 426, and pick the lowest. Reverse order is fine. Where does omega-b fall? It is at 333.0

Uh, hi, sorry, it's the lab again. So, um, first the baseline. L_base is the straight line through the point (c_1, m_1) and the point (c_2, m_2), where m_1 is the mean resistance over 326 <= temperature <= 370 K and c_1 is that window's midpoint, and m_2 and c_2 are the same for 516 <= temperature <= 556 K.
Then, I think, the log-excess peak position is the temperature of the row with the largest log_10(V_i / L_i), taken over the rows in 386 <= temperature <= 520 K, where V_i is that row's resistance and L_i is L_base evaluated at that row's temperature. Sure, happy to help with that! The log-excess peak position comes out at 508.0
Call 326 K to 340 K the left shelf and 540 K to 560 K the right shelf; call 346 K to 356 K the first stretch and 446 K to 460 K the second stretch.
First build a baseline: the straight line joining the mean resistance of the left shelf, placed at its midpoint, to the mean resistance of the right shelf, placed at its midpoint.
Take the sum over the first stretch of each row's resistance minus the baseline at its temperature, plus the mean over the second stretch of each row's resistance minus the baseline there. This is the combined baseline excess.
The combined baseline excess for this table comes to 2.7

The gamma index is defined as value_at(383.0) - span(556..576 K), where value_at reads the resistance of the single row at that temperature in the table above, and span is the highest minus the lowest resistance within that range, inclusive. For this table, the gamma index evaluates 8.5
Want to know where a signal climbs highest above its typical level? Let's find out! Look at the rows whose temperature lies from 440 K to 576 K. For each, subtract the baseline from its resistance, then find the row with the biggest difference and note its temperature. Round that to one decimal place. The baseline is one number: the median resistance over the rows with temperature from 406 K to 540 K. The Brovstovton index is 508.0 K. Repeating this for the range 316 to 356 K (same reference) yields 353.0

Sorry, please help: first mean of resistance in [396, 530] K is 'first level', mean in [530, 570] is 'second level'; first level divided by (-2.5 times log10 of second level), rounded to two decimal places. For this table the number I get -4.62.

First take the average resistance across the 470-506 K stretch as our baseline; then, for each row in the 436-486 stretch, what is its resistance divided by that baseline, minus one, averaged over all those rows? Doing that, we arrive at 0.02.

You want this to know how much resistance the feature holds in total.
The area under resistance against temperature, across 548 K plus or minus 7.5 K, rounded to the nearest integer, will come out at 124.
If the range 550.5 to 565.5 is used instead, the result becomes 128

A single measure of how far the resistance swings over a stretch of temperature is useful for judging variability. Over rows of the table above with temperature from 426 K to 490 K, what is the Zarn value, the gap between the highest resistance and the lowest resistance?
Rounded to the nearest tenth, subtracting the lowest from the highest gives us 4.0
